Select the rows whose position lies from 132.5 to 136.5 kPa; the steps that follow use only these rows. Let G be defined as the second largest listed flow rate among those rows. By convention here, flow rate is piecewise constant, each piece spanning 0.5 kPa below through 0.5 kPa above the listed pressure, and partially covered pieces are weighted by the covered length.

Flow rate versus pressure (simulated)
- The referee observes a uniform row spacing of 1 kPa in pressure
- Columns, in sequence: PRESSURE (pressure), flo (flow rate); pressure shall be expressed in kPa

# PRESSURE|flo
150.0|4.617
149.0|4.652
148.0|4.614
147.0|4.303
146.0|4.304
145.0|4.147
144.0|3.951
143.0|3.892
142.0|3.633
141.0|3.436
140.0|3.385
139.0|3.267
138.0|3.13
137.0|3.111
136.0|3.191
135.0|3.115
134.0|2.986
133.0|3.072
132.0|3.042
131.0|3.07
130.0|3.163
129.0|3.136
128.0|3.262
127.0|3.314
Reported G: 3.115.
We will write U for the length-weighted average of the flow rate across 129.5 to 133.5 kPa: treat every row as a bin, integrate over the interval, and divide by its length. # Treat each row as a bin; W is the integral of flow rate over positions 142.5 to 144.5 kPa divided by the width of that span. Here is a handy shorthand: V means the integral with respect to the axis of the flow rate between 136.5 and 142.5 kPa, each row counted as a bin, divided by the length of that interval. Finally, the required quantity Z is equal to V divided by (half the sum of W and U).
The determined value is 0.95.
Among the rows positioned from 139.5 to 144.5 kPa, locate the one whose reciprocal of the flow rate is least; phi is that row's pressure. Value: 144.0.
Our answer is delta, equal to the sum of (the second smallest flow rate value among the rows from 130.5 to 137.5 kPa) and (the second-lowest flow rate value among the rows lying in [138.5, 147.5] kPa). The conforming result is 6.4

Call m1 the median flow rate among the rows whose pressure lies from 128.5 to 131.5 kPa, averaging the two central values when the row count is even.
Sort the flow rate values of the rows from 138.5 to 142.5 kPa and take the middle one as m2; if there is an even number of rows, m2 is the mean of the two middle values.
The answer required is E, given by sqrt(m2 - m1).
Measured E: 0.52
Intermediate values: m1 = 3.14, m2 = 3.4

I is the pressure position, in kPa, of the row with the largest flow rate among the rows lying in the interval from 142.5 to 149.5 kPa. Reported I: 149.0 kPa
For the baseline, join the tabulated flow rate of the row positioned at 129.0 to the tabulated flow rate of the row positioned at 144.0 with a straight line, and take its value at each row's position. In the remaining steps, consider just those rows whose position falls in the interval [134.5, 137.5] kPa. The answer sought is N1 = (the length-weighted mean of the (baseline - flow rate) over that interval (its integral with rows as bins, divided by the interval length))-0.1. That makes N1 0.28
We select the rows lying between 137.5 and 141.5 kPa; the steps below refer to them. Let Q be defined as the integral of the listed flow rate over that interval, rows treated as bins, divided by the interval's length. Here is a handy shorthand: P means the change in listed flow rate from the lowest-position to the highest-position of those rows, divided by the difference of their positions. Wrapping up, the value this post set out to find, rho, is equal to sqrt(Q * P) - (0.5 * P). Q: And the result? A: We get 0.53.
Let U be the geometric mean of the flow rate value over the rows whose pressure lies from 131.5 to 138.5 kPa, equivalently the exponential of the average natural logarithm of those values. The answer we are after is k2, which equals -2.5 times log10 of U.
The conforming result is -1.23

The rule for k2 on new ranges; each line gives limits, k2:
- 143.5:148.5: -1.57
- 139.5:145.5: -1.43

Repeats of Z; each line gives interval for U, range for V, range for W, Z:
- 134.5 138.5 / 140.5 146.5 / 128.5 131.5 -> 1.24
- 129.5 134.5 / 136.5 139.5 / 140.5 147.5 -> 0.90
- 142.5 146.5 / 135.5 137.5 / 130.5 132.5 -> 0.88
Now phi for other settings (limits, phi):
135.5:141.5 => 141.0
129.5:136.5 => 136.0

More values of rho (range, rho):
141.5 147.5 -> 0.67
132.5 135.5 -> 0.25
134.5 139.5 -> 0.33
